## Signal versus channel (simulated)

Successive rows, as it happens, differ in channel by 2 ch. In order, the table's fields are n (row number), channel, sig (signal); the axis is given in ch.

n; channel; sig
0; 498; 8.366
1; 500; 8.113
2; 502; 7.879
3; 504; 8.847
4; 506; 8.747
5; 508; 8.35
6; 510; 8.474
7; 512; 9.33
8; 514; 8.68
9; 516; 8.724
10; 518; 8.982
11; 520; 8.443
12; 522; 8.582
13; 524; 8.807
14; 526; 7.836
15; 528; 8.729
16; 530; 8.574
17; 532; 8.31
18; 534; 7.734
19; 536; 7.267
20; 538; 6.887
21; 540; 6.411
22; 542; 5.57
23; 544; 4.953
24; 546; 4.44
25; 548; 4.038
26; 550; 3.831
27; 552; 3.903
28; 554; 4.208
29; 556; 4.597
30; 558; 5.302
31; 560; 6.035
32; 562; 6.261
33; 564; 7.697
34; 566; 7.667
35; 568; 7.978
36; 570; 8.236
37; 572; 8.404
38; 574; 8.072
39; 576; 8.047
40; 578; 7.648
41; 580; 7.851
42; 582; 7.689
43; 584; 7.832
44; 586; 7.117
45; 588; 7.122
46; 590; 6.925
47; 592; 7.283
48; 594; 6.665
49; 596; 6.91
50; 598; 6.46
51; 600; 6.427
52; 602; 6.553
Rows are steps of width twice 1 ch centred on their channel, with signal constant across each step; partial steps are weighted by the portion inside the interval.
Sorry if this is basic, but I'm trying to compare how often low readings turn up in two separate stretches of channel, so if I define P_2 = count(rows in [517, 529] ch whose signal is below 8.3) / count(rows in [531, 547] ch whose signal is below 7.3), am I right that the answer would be 0.2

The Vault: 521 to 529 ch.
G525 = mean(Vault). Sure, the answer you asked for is 8.49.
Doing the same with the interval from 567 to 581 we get 8.03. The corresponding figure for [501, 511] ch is 8.46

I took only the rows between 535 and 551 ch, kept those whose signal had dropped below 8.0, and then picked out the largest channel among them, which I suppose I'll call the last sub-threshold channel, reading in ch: 550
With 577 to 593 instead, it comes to 592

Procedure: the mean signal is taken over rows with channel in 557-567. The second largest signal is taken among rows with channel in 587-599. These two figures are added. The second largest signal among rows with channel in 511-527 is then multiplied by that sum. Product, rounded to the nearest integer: 123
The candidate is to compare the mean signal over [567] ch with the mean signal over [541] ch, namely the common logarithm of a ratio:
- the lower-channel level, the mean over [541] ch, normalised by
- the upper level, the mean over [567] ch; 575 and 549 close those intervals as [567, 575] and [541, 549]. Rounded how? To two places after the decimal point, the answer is -0.24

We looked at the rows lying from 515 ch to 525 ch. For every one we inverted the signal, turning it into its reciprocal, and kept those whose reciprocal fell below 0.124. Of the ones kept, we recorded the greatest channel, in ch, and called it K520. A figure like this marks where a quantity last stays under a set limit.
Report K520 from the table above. 524 ch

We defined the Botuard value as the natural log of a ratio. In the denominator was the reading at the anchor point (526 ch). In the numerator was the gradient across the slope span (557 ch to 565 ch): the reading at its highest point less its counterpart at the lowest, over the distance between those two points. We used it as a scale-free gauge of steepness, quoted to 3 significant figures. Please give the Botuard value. -2.98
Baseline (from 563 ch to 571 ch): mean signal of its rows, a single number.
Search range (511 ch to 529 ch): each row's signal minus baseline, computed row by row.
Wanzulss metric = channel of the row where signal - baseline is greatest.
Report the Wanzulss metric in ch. 512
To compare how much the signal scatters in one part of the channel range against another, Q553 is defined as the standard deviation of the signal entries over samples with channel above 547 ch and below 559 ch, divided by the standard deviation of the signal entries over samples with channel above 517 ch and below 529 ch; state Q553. 1.4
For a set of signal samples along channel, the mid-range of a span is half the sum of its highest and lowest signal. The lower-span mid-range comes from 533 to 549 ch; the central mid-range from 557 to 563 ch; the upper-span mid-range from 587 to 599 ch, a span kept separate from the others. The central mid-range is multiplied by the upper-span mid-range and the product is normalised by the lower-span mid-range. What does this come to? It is 6.7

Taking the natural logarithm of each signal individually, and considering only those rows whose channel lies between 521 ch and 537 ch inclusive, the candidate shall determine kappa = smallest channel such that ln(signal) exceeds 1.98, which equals 522 ch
